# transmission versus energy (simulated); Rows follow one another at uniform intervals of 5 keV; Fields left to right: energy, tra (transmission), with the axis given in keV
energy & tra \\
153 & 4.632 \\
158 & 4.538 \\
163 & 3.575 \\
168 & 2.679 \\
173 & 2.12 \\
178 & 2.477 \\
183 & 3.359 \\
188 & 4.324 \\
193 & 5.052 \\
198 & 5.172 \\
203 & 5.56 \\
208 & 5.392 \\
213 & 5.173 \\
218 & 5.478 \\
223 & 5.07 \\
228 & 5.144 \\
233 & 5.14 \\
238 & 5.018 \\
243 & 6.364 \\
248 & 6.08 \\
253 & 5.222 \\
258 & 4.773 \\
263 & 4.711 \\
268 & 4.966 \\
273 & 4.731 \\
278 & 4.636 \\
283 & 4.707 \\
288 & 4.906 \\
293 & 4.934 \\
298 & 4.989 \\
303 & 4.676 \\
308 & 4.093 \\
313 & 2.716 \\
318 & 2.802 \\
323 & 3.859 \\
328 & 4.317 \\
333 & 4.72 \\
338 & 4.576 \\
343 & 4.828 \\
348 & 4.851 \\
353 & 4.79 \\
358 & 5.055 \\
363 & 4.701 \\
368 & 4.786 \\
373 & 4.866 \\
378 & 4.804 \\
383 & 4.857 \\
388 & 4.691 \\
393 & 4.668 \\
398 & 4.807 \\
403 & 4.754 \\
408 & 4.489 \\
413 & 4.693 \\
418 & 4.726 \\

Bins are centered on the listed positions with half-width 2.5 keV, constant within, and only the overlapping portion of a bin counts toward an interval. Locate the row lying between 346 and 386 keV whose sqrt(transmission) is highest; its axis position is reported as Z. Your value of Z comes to 358 keV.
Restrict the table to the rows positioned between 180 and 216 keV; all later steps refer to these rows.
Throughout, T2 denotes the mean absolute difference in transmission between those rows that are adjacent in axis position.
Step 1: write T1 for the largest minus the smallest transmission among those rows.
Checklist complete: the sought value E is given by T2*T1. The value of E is 0.9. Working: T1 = 2.2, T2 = 0.43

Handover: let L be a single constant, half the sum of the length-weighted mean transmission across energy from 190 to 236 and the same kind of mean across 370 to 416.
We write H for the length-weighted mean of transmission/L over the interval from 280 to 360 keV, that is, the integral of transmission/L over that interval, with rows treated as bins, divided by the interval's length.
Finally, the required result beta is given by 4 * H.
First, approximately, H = 0.89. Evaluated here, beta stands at 3.6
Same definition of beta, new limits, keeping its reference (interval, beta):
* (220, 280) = 4.1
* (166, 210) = 3.2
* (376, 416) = 3.8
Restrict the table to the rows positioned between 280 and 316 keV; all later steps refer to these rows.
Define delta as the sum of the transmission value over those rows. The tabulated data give 31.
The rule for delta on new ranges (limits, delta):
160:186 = 14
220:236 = 15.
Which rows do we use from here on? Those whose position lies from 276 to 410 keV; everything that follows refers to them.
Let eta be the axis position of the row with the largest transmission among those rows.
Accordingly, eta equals 358 keV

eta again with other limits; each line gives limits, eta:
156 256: 243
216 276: 243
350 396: 358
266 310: 298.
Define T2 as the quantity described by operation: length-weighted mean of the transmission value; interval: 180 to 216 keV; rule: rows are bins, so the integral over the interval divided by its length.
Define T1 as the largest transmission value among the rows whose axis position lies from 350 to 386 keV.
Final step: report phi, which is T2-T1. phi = -0.2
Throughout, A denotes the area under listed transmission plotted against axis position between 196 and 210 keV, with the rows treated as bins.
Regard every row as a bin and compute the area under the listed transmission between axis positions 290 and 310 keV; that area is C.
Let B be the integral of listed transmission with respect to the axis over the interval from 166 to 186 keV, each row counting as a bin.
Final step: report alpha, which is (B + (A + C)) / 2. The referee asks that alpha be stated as 112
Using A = 75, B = 54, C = 94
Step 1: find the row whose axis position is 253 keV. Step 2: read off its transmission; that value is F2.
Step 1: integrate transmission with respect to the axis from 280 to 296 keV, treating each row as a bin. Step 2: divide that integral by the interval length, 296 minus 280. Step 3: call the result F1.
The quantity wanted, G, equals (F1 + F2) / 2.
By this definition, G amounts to 5.03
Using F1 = 4.85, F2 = 5.222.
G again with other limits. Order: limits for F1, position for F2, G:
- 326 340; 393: 4.61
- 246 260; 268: 5.16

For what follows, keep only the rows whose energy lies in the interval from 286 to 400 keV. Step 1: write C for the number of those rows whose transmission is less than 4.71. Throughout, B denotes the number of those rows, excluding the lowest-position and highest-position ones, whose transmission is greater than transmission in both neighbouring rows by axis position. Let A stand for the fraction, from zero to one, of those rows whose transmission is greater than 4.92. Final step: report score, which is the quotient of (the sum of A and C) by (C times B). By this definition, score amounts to 0.2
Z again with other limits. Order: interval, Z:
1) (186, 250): 243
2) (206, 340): 243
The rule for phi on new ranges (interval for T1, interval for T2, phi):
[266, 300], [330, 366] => -0.2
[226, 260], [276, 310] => -1.6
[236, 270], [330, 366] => -1.6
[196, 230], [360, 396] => -0.8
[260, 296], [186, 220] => 0.2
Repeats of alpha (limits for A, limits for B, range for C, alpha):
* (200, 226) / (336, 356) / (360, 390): 189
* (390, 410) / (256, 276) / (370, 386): 133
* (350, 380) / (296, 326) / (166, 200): 191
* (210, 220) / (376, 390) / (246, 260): 98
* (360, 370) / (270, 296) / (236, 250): 127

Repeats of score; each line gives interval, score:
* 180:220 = 1.4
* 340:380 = 0.4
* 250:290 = 1.1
